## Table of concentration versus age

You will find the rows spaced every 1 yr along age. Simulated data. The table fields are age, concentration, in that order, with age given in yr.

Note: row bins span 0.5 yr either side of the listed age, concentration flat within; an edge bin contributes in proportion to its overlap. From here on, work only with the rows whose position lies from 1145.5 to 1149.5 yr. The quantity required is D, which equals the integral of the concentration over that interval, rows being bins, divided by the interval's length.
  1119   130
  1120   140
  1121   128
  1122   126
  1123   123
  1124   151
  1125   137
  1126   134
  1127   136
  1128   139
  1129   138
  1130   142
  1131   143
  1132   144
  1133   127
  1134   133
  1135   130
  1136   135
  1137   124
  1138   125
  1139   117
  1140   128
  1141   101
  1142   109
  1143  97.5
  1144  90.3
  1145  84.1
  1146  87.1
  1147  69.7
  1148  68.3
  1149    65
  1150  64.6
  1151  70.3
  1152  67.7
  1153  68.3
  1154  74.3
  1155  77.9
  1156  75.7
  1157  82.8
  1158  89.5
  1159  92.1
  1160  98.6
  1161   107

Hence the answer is 73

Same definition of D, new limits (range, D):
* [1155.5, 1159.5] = 85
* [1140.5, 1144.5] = 99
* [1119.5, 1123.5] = 129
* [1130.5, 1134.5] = 137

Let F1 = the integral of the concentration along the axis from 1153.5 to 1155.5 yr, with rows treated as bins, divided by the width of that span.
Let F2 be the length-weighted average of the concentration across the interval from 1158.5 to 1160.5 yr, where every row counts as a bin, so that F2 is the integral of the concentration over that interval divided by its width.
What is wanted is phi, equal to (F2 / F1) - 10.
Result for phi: -8.75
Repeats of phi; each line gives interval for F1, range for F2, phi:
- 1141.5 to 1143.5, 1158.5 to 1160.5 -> -9.08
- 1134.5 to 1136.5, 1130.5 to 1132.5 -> -8.92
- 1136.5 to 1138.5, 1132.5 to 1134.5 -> -8.96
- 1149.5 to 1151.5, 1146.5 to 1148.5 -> -8.98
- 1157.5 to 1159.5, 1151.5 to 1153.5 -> -9.25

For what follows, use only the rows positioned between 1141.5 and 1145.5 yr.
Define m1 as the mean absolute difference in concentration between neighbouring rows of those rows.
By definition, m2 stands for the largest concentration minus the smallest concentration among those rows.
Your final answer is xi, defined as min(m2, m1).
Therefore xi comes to 8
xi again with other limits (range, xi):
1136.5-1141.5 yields 12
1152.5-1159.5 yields 5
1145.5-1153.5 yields 4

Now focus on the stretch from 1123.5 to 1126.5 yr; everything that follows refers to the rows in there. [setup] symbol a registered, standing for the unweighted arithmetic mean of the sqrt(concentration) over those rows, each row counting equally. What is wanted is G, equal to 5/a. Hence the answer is 0.422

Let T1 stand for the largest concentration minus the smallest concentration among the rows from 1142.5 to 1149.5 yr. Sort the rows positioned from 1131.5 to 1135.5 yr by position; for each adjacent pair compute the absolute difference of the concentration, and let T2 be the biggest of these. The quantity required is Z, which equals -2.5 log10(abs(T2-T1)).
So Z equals -3.0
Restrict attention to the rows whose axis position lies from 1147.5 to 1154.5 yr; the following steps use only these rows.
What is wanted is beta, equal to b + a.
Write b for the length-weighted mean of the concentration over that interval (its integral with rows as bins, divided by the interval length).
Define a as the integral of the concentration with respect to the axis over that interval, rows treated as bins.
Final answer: 547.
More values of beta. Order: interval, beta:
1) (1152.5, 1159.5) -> 641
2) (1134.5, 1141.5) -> 983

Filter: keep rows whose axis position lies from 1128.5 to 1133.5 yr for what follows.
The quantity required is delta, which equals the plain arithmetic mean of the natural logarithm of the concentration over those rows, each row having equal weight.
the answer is 4.9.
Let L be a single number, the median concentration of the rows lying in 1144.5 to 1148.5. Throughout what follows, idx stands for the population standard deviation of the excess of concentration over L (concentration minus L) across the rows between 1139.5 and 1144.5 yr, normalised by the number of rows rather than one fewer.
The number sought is 12.9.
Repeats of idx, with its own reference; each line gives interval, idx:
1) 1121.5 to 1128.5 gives 8.5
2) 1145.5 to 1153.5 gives 6.7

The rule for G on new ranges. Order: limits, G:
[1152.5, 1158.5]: 0.566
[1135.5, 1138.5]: 0.442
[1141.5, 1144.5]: 0.503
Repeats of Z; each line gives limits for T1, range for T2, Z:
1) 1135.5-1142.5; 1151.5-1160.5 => -3.6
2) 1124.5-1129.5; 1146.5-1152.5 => 0.4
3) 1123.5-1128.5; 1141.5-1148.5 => 1.0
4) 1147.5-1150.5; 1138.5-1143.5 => -3.4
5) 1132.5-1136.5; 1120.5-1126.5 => -3.3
